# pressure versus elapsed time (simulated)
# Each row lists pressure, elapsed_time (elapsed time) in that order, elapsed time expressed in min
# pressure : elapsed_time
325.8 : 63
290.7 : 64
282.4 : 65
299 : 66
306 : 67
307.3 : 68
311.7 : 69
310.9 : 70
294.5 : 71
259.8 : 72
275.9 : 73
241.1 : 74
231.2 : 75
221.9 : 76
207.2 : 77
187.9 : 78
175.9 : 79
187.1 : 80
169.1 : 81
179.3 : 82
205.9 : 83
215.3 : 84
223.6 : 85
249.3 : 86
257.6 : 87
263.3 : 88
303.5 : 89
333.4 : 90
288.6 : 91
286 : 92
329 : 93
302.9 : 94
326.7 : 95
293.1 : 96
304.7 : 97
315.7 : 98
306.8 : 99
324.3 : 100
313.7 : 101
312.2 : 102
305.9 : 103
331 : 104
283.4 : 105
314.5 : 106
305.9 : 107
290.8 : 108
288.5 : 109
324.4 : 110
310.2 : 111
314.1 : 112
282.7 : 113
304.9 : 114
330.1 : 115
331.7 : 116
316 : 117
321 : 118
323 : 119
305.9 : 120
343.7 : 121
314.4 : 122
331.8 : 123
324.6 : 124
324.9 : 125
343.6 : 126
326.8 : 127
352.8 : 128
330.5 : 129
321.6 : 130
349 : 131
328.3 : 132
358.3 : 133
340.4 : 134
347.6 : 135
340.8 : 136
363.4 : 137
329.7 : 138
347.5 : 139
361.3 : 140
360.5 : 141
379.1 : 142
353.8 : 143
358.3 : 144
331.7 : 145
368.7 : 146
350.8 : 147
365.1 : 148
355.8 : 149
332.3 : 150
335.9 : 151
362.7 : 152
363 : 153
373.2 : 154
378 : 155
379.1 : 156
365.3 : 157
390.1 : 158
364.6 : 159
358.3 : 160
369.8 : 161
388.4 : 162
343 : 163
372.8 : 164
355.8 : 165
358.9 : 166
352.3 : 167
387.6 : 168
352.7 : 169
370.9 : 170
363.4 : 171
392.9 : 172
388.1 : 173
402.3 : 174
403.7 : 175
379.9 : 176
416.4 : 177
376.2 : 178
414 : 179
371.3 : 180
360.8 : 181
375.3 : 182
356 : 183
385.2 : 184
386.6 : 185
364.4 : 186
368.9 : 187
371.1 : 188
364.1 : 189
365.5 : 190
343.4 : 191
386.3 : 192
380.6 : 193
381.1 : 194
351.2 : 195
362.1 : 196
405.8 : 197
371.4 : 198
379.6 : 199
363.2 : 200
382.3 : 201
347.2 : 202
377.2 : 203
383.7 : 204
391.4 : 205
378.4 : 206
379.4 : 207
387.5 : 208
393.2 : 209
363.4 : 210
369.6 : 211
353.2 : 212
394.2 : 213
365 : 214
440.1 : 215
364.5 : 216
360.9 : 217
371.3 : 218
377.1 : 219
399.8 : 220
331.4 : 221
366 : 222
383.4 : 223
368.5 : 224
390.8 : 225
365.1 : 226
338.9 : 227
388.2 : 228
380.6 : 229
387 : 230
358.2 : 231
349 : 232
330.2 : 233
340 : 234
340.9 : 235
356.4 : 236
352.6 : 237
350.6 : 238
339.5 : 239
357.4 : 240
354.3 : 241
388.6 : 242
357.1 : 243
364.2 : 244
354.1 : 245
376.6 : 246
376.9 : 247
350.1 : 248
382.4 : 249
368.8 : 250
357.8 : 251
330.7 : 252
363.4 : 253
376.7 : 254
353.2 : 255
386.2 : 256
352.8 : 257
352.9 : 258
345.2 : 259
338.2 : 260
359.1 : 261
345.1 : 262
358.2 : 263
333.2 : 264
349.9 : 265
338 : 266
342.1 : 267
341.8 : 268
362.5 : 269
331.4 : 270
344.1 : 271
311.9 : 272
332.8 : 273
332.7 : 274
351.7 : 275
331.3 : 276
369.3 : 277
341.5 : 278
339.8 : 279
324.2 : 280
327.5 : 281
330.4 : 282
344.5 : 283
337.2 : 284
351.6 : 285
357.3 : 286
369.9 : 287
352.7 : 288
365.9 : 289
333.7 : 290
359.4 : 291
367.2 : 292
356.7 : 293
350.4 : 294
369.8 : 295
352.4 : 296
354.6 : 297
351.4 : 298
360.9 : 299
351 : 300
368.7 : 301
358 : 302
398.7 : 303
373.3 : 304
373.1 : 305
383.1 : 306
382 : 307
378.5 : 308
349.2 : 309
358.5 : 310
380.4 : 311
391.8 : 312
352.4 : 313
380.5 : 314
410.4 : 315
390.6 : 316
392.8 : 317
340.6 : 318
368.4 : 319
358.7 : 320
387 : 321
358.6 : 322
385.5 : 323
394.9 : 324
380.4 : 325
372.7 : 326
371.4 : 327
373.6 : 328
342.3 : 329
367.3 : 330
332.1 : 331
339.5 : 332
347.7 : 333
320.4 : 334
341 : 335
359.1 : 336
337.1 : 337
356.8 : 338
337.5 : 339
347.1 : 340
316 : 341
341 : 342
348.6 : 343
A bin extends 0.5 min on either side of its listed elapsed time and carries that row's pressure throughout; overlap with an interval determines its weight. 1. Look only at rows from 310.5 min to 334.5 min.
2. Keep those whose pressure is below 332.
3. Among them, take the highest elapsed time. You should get 334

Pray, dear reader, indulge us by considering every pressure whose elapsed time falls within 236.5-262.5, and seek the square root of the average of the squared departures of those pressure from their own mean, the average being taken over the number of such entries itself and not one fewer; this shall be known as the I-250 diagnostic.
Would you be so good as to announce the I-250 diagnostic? 15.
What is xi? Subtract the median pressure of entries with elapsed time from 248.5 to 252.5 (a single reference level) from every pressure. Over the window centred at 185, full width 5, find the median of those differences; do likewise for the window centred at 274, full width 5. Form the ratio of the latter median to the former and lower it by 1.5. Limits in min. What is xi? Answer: -7.0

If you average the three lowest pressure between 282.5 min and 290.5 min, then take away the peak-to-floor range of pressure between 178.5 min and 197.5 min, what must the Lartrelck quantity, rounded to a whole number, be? 268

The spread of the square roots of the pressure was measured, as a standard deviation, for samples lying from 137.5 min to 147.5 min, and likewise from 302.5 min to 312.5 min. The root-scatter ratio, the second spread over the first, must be 0.93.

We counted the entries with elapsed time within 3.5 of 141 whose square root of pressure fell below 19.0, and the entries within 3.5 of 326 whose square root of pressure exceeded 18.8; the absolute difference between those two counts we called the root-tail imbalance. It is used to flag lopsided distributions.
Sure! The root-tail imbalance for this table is 1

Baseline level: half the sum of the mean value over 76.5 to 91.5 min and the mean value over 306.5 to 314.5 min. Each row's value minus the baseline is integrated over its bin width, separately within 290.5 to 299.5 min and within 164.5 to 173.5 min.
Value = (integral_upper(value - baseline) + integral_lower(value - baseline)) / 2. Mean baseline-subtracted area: 566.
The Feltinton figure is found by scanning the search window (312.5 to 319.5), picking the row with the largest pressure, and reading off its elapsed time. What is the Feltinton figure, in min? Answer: 315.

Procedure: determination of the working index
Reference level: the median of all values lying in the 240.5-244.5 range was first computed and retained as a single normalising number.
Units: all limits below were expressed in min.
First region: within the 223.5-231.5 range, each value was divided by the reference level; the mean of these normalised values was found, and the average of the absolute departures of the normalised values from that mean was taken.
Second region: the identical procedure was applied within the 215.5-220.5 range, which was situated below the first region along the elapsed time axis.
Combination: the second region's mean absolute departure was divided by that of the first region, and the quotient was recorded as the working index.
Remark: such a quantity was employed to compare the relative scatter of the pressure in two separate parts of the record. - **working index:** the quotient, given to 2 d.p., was 0.76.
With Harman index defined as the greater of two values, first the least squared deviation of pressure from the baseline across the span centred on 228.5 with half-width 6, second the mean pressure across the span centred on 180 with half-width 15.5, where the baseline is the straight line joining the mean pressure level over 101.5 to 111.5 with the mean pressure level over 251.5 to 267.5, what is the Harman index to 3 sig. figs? 375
